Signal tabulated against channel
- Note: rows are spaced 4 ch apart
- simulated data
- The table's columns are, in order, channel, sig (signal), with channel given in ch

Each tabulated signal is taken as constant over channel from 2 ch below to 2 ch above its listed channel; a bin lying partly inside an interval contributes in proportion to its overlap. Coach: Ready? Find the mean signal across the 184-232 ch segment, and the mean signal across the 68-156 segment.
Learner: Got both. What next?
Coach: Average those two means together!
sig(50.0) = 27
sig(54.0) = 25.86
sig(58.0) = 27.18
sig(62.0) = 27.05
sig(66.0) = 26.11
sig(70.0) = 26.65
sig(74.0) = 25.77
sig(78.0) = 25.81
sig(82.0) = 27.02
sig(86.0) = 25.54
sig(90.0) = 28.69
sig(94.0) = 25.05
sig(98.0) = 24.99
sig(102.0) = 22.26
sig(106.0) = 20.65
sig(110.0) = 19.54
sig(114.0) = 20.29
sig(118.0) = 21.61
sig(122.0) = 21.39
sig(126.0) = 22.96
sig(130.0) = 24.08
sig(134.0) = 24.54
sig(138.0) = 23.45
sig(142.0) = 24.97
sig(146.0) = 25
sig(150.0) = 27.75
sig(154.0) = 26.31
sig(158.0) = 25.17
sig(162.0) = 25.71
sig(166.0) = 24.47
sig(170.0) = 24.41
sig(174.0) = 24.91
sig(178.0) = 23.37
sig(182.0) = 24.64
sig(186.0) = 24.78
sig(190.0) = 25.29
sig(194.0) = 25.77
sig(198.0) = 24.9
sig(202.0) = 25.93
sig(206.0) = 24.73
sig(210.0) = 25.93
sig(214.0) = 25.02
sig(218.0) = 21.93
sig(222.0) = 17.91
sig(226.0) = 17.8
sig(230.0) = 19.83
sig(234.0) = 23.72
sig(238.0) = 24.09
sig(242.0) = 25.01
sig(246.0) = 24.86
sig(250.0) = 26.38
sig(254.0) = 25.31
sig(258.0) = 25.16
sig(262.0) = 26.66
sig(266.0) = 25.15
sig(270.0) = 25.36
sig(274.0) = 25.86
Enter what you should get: 23.8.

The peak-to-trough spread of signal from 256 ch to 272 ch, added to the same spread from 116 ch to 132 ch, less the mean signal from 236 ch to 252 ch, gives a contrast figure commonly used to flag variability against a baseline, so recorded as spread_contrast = -21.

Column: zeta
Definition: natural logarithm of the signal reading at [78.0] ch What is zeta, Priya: 3.25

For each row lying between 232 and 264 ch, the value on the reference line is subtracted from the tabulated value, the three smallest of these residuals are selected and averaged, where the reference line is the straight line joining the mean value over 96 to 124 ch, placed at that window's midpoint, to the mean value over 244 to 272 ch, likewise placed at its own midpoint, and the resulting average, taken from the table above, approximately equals -1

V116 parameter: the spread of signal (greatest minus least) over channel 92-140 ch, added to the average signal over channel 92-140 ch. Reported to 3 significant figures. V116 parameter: 28.1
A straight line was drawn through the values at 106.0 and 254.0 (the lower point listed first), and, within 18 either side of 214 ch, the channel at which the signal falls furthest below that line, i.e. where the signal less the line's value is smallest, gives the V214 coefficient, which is 226.0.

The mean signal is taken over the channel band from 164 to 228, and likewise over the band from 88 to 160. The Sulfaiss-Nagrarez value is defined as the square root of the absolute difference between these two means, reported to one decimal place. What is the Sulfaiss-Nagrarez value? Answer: 0.2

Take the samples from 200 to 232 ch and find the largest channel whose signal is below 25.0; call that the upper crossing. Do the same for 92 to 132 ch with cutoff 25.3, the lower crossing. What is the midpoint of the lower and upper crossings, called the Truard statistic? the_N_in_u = 180 ch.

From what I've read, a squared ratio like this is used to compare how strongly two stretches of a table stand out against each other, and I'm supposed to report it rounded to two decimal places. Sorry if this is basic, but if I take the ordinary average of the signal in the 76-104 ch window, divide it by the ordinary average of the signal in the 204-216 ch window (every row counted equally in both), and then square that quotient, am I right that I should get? 1.03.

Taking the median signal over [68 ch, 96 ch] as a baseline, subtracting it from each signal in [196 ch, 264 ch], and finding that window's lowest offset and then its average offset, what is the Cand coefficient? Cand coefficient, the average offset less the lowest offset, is 6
